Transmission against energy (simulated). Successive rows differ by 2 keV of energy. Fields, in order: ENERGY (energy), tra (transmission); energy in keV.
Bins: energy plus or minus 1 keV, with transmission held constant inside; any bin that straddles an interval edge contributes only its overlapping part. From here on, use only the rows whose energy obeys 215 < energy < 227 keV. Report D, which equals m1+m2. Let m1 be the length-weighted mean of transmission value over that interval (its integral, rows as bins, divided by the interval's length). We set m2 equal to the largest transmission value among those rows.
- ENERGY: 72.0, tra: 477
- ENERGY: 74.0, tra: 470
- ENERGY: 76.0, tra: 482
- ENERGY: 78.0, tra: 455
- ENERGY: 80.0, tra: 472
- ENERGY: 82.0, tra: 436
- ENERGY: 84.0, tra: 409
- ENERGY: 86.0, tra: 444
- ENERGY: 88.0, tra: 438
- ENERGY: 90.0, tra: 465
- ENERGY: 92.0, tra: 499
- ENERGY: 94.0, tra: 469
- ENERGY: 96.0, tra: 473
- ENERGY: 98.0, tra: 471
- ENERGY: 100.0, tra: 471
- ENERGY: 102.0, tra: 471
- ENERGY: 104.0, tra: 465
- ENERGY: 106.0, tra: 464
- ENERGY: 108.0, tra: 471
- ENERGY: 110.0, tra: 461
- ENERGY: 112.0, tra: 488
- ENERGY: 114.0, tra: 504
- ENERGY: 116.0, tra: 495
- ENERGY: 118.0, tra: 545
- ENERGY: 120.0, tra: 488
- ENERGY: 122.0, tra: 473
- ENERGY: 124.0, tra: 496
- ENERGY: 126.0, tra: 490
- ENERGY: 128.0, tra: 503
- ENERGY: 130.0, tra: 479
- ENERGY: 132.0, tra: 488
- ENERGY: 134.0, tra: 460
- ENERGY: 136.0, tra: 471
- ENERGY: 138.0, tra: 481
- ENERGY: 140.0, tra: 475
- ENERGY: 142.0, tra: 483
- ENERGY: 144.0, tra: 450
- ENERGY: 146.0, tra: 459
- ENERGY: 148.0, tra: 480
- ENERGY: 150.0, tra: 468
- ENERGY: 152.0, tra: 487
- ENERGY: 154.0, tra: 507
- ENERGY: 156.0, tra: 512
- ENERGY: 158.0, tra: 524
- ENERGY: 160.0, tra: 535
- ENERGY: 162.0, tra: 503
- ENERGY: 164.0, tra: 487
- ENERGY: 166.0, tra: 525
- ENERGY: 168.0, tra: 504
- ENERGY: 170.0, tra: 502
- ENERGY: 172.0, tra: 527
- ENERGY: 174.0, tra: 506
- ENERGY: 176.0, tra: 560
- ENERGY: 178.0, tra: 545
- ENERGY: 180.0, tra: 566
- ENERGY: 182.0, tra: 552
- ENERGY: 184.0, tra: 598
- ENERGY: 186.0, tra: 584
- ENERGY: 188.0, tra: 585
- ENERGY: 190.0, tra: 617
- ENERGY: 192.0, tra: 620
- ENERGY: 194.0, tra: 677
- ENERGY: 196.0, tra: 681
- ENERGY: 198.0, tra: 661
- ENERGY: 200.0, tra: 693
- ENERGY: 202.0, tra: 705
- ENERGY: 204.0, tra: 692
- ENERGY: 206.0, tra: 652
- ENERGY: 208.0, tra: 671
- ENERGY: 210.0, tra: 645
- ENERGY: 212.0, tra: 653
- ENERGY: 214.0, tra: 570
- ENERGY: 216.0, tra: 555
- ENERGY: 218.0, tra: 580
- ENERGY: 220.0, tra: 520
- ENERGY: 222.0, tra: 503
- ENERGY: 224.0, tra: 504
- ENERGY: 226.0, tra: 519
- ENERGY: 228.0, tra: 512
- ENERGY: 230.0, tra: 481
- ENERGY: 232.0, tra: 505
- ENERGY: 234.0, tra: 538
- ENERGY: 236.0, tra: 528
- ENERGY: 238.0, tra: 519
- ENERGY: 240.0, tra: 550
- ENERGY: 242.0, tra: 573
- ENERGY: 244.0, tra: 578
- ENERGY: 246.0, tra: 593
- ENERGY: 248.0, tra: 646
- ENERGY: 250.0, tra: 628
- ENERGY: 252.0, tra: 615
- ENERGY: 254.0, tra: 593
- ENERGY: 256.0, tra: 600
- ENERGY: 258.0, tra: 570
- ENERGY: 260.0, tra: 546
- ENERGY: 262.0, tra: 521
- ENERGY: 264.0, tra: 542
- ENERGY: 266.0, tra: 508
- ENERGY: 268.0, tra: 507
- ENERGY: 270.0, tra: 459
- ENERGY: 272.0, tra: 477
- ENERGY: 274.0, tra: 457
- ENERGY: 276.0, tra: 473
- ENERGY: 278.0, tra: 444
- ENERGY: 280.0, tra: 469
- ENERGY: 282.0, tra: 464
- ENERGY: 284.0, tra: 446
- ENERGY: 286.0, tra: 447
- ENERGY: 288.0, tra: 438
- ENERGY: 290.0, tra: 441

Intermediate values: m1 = 530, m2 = 580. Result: 1110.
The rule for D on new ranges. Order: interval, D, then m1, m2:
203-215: 1339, 647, 692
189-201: 1351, 658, 693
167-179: 1084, 524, 560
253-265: 1162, 562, 600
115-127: 1043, 498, 545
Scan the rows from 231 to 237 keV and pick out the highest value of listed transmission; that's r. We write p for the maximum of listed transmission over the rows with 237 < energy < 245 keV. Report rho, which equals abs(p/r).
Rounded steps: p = 578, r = 538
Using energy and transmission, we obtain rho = 1.07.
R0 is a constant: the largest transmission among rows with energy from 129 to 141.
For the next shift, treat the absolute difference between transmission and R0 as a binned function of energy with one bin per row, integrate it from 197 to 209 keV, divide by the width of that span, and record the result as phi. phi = 191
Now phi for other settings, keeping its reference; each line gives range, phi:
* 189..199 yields 163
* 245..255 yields 127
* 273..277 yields 23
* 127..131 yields 12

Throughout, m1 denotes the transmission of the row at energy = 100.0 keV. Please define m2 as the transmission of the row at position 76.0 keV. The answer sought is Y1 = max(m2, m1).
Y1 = 482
